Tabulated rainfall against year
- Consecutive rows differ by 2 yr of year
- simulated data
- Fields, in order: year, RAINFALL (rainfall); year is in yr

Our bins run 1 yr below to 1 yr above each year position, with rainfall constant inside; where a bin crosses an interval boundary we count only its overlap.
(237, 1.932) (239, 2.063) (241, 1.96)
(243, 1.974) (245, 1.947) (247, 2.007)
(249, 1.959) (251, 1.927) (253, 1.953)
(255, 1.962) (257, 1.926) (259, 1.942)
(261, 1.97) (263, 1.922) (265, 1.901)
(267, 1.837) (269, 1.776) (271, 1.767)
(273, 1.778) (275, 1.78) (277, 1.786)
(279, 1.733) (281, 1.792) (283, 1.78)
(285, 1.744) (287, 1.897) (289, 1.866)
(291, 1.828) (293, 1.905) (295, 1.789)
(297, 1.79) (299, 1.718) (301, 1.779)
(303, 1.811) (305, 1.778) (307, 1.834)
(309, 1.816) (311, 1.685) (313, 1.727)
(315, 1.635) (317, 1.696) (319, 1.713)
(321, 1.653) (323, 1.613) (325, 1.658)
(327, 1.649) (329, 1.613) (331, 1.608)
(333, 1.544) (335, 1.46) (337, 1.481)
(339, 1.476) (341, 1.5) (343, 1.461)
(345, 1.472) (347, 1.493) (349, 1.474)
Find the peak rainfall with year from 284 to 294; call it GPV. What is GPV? 1.905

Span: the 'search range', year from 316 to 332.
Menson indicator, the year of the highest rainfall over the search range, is 319 yr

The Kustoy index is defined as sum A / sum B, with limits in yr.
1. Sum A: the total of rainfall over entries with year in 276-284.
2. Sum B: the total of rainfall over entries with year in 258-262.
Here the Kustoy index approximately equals 1.8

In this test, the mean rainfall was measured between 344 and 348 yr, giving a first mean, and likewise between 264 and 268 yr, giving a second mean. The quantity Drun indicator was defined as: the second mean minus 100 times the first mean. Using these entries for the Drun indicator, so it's -146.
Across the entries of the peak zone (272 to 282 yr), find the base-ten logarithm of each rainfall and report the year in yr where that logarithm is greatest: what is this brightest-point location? 281 yr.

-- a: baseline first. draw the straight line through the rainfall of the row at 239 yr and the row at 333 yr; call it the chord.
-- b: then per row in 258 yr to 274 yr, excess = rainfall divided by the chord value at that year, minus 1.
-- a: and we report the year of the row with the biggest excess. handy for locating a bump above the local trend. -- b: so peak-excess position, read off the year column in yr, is 261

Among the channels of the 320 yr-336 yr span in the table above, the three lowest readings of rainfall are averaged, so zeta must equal 1.54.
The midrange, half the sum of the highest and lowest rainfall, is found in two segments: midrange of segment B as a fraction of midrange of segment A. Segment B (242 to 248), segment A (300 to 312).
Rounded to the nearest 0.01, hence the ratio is 1.12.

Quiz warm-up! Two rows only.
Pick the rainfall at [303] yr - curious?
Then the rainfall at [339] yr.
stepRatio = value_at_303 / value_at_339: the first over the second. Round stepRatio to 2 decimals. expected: 1.23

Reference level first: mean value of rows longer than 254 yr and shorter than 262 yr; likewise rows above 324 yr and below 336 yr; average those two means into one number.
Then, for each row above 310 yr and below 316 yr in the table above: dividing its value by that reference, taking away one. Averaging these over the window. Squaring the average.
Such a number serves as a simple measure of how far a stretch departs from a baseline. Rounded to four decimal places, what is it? 0.0024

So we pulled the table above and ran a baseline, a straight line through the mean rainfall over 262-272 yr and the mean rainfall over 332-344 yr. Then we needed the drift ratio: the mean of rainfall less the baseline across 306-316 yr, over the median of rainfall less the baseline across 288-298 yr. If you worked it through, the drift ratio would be 1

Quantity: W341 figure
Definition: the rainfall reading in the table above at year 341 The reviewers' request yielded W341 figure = 1.5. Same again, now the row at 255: 1.962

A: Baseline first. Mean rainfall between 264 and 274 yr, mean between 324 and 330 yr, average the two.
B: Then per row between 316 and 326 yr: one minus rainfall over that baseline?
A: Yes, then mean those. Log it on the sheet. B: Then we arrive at 0.03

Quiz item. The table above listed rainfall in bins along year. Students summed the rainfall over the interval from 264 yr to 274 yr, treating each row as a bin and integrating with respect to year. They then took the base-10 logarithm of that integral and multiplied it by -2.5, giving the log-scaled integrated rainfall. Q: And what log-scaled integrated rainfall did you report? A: -3.15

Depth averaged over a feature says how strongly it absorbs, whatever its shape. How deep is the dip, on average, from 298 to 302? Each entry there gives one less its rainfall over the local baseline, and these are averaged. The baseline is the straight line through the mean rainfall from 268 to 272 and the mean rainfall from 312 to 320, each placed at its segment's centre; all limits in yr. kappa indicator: -0.017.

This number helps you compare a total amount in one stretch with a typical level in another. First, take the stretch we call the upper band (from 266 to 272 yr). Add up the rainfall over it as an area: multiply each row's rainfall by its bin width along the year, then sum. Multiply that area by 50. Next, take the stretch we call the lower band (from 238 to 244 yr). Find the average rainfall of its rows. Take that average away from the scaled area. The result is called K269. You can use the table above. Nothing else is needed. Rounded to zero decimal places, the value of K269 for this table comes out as 536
